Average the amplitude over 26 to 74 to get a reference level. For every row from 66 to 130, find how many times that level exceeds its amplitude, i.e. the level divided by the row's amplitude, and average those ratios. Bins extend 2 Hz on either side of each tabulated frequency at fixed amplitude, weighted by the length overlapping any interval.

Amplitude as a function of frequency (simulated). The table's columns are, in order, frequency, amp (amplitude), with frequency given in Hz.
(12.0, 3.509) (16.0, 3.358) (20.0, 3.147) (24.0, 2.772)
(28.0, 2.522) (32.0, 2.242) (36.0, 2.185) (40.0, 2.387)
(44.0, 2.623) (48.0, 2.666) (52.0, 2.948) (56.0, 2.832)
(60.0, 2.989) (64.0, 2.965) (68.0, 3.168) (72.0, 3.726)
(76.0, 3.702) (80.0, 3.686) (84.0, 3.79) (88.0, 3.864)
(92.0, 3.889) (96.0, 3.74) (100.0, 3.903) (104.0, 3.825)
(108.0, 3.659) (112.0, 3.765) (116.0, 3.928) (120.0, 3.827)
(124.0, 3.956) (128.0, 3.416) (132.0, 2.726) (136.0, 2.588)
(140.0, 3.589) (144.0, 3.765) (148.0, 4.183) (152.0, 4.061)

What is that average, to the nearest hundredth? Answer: 0.74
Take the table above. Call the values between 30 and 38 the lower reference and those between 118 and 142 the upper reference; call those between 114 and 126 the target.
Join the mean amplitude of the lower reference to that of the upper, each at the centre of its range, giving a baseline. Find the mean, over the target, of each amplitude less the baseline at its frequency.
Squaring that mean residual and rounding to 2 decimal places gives 0.45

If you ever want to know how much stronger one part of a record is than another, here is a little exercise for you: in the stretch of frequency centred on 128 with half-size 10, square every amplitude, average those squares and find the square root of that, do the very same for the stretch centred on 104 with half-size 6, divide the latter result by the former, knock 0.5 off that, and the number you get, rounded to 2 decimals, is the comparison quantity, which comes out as 0.63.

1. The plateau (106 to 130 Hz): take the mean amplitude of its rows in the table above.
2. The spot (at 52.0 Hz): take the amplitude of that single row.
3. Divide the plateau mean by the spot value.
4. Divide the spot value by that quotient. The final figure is 2.3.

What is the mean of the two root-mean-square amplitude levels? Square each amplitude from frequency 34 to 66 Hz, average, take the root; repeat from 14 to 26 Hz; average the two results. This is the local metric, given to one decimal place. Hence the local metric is 2.9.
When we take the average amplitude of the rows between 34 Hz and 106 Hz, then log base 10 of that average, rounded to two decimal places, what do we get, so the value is 0.51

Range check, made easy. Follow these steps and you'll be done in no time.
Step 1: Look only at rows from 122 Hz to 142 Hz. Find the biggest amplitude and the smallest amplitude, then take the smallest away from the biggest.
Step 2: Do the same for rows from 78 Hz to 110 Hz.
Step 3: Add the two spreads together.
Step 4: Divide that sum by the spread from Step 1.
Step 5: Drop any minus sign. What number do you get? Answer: 1.18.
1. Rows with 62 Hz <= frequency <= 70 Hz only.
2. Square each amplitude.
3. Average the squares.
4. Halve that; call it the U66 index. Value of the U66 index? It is 4.7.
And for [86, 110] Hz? 7.3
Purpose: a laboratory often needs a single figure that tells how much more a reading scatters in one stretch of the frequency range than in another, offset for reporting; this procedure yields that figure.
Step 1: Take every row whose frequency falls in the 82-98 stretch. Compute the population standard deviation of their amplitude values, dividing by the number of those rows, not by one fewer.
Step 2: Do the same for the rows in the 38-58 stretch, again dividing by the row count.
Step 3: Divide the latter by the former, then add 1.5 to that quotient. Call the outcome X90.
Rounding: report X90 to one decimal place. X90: 4.7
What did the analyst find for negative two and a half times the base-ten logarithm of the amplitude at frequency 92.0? -1.47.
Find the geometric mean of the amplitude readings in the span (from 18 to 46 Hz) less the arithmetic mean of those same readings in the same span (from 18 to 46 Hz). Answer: -0.018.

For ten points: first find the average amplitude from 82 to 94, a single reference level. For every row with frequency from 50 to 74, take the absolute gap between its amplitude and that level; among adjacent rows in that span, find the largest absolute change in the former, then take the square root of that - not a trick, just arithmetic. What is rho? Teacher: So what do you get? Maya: 0.75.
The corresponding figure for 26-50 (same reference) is 0.53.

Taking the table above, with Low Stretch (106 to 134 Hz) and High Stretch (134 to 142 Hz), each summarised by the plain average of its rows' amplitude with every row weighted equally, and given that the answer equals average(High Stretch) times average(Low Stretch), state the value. 11.2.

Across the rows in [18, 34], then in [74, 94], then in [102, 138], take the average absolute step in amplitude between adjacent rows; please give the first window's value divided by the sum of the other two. 0.98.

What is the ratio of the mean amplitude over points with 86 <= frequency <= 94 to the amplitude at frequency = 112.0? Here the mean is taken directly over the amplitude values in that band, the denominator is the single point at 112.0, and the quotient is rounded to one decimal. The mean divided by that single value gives 1.0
